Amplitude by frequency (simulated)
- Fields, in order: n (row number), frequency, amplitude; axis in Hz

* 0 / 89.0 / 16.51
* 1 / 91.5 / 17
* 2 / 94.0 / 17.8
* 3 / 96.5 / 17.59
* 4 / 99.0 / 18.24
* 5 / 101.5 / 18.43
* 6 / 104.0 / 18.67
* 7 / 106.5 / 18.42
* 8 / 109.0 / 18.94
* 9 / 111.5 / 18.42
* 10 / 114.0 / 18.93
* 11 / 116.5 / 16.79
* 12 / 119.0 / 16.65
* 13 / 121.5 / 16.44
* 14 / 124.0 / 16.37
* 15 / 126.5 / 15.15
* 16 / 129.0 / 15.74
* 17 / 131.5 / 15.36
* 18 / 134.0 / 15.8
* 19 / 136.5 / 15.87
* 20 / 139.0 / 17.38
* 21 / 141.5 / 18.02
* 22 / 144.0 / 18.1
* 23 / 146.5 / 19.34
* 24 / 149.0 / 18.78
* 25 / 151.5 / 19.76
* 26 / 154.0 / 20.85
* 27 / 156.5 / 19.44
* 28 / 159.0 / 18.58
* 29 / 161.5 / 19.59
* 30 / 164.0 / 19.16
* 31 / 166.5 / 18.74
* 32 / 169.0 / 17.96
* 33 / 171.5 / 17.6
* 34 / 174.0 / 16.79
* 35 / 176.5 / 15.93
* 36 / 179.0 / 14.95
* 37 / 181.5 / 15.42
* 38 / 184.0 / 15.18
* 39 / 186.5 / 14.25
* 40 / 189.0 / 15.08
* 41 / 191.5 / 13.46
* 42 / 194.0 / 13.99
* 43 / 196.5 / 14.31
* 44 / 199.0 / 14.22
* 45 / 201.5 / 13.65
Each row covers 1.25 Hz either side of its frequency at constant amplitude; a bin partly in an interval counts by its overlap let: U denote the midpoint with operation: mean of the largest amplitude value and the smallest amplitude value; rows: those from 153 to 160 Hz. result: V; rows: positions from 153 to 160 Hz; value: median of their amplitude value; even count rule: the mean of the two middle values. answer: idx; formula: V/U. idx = 0.99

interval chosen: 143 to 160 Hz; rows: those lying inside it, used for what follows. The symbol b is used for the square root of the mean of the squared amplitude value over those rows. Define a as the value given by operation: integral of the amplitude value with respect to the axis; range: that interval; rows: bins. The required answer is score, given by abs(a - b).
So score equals 309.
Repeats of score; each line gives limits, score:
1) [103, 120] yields 290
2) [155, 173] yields 318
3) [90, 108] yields 306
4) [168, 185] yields 260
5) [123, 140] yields 255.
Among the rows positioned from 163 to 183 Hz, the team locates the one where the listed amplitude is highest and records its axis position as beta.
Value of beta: 164.0 Hz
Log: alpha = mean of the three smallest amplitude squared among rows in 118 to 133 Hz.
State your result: 238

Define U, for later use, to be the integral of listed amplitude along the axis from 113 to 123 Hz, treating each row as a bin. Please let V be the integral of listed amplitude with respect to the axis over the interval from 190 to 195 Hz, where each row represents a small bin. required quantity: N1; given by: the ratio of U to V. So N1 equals 2.5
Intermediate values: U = 171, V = 69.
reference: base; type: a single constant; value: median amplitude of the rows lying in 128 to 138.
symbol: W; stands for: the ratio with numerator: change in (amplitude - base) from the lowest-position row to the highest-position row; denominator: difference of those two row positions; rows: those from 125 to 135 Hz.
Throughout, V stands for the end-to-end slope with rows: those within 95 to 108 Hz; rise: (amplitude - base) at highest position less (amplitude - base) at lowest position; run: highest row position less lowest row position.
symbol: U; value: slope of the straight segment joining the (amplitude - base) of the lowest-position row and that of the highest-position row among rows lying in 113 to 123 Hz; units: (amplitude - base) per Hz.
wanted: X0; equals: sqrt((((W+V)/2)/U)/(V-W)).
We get 8.3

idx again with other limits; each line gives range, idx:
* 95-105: 1.01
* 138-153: 0.99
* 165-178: 1.02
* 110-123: 0.95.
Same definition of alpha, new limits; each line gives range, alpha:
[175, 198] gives 193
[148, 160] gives 359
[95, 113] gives 327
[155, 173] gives 326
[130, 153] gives 246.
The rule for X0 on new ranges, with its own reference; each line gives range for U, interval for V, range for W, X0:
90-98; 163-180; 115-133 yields 2.9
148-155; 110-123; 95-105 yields 0.4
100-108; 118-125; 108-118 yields 19.3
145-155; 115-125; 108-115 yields 1.6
